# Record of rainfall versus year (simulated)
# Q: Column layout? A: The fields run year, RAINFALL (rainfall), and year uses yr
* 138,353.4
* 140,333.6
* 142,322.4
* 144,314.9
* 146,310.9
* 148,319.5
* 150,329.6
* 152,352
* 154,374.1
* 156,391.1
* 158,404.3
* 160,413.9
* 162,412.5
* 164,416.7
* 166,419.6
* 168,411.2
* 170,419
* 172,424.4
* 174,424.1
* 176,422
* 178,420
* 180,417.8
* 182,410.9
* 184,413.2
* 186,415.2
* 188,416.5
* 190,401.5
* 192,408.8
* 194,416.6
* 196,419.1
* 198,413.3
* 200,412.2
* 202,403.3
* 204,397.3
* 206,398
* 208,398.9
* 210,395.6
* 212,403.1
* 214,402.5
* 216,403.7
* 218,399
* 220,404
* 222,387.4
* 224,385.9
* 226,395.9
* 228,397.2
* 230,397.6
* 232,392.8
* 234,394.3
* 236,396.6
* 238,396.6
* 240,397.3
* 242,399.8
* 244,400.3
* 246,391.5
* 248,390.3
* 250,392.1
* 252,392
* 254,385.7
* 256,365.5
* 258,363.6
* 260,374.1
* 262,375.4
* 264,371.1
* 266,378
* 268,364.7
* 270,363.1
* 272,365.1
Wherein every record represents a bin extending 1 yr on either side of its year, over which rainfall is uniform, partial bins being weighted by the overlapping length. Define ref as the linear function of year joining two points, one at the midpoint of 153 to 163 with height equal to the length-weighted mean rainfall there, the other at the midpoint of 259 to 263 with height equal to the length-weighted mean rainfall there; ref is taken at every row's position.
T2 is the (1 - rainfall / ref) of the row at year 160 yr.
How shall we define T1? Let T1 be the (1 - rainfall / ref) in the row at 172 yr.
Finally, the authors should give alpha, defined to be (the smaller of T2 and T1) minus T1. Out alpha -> 0.00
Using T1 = -0.07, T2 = -0.038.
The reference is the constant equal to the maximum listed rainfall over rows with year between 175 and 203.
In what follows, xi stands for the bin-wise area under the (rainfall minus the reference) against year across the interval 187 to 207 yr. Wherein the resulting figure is -267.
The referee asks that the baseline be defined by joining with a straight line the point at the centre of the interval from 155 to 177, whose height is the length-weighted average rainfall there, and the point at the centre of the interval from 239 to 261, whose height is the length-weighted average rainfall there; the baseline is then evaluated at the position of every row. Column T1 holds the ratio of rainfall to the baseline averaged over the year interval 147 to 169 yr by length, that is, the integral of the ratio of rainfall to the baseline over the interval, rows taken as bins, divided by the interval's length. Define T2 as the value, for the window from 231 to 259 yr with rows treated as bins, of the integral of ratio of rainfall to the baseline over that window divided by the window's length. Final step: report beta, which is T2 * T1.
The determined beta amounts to 0.93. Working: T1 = 0.926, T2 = 1.00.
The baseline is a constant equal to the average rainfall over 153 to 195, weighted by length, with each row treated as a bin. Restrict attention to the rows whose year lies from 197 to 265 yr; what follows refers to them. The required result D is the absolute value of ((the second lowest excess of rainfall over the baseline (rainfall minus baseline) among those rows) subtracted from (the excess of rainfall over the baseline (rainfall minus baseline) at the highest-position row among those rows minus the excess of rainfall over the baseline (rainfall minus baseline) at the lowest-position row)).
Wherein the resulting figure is 4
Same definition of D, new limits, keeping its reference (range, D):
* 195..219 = 5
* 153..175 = 71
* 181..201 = 5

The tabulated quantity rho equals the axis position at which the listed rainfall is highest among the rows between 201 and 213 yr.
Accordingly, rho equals 202 yr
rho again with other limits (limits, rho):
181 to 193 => 188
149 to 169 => 166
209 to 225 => 220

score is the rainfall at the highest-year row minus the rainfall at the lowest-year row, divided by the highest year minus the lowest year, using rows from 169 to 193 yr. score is -0.46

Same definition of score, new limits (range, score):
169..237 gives -0.34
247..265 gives -1.20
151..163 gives 6.05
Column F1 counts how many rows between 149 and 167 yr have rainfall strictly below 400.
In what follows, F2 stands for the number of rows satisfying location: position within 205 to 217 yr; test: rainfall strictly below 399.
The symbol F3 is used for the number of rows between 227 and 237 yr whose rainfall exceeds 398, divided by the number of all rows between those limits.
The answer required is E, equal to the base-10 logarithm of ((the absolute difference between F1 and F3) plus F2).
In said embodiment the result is 0.85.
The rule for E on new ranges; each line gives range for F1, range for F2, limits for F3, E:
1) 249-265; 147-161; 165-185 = 1.08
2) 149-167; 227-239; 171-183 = 0.95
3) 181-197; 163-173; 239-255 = -0.60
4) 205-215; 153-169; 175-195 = 0.60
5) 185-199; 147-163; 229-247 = 0.72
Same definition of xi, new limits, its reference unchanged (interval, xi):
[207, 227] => -488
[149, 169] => -590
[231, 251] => -537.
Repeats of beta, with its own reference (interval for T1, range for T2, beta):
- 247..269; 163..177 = 1.00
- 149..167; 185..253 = 0.94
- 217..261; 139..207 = 0.96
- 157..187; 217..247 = 1.02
